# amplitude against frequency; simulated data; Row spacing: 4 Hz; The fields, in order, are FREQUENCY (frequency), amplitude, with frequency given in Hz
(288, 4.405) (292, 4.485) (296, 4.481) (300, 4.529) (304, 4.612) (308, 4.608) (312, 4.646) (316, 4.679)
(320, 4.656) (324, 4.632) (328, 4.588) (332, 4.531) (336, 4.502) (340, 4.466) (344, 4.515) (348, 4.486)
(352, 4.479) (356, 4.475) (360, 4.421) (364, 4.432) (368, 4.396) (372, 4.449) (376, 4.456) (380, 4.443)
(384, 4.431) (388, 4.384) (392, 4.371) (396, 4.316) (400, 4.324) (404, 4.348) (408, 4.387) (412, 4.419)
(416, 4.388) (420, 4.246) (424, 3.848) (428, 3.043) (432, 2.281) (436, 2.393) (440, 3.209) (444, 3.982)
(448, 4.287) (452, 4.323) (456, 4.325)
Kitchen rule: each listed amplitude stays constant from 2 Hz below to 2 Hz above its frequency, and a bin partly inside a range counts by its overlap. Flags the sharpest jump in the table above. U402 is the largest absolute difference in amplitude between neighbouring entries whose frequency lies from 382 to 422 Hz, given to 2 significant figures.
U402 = 0.14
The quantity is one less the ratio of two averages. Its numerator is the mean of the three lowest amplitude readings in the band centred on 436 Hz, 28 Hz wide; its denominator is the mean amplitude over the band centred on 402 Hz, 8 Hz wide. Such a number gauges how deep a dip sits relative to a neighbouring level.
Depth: 0.41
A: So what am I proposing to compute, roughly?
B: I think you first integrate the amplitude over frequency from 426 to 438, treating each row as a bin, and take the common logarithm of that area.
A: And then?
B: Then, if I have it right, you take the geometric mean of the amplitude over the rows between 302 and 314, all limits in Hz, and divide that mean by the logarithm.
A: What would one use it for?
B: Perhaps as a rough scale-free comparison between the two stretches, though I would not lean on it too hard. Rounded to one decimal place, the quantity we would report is 3.1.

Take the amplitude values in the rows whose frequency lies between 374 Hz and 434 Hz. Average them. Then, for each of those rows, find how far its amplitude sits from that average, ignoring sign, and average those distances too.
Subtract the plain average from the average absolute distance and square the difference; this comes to 13.6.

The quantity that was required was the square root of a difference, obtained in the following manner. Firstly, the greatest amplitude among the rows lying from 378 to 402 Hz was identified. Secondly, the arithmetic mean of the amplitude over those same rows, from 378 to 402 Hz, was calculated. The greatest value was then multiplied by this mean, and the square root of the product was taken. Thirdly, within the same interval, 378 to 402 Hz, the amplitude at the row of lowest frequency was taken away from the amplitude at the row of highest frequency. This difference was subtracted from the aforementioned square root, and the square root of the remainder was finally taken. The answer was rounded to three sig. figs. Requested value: 2.13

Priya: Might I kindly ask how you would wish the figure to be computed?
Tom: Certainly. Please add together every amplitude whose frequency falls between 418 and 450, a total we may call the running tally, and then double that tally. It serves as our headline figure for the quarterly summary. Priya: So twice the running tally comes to 54.6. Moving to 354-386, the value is 71.0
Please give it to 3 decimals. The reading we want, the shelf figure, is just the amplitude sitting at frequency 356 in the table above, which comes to 4.475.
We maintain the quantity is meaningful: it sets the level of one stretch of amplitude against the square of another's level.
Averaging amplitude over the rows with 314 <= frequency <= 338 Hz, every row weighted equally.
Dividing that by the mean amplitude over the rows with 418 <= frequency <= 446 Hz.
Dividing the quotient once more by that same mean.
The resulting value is 0.43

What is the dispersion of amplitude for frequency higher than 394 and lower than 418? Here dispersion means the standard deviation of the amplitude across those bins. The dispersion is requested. 0.04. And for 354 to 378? 0.03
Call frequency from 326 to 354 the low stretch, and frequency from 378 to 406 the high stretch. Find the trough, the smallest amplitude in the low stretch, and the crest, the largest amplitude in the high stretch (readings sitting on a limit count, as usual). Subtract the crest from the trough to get 0.023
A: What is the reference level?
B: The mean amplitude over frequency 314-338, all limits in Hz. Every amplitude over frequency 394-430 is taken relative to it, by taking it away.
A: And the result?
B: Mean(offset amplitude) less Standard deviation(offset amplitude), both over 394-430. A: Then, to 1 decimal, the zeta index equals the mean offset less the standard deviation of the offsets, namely -0.9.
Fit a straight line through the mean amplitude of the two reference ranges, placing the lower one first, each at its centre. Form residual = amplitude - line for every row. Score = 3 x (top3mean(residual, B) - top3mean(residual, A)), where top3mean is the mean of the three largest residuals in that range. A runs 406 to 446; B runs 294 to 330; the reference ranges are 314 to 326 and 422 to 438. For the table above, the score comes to -3.7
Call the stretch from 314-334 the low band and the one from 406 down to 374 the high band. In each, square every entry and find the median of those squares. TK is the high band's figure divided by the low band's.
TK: 0.893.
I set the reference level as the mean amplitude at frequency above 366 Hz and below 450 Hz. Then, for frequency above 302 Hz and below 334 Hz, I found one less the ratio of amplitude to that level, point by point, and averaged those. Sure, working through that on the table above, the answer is -0.149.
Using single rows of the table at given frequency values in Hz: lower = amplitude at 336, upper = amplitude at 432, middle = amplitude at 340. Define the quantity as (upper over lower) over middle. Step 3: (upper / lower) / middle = 0.1134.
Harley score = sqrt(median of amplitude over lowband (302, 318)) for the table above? 2.15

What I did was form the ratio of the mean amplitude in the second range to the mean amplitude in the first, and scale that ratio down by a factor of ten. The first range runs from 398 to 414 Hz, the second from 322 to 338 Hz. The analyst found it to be 0.104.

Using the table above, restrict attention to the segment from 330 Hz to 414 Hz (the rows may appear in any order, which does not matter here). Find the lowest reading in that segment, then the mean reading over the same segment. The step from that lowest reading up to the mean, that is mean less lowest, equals 0.11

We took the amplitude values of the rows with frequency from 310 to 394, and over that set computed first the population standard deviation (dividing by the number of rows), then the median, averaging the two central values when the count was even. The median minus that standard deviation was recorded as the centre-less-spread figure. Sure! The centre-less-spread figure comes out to 4.38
